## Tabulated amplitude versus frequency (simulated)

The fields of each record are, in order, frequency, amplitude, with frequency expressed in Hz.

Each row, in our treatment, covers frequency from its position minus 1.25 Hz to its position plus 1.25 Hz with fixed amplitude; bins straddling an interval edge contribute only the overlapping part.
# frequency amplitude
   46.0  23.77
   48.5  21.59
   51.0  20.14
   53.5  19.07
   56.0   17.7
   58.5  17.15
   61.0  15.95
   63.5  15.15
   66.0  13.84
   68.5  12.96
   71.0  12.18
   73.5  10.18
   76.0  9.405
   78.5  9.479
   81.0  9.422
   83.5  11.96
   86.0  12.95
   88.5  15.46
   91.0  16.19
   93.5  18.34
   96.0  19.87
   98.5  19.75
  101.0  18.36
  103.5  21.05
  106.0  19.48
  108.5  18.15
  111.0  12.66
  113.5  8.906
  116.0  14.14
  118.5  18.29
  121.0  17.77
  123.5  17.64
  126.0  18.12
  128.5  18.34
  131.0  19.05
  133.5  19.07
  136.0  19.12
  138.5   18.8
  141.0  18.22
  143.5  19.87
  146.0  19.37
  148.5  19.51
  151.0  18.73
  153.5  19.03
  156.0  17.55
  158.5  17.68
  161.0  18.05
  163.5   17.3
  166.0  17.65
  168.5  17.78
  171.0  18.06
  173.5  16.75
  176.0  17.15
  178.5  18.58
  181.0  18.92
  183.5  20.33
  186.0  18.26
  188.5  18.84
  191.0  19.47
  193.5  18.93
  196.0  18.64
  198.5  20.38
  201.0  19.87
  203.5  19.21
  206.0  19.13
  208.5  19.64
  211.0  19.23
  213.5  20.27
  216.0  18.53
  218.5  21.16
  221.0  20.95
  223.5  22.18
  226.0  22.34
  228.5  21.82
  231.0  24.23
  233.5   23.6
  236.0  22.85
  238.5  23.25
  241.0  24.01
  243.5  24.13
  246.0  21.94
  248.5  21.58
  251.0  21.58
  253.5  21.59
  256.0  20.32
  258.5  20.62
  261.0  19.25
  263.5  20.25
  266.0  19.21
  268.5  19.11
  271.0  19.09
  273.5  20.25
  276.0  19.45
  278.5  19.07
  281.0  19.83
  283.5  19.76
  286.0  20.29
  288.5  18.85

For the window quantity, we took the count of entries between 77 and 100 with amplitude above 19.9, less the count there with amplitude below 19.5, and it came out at -7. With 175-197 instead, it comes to -7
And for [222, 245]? 9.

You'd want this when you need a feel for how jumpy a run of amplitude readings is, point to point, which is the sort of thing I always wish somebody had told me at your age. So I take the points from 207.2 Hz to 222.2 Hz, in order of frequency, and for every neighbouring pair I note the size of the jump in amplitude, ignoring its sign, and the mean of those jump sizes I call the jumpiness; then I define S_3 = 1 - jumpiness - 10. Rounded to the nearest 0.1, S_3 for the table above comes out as -10.2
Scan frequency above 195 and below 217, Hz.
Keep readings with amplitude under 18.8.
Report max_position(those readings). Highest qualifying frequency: 216.0 Hz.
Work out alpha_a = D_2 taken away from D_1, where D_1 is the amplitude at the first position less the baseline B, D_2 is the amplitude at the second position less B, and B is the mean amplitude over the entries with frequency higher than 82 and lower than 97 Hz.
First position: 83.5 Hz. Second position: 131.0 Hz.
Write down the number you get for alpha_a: -7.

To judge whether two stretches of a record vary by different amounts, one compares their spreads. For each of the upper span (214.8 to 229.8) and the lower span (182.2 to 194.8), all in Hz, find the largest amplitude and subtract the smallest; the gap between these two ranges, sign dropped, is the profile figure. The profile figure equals 2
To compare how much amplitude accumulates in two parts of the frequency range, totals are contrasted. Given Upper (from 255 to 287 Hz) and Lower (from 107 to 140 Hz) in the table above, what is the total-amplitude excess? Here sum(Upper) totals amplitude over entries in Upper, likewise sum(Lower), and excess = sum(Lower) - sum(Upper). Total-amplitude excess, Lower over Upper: -36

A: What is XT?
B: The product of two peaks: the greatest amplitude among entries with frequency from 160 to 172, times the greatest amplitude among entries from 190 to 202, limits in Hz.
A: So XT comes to 368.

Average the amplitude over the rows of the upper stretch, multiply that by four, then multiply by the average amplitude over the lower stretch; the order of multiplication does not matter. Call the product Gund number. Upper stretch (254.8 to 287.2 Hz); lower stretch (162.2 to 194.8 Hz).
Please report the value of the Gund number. 1445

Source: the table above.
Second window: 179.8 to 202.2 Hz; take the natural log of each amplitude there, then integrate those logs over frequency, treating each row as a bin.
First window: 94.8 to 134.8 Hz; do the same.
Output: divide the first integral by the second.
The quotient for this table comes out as 1.7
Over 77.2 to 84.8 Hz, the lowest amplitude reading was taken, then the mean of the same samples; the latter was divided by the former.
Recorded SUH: 1.09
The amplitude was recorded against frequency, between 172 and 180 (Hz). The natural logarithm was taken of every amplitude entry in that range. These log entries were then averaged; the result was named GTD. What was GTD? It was 2.86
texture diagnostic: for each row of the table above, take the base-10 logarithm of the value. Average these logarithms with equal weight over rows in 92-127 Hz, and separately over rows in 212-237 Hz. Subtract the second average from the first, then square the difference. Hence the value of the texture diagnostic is 0.012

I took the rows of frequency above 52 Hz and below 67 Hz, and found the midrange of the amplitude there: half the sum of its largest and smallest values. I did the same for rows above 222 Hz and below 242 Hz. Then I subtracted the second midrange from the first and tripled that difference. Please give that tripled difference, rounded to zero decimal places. -20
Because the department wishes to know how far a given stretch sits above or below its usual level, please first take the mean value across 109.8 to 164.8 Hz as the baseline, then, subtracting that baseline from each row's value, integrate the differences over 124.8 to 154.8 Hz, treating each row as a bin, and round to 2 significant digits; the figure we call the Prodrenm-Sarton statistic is 40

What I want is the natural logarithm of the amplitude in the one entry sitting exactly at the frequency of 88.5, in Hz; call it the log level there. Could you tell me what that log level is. 2.74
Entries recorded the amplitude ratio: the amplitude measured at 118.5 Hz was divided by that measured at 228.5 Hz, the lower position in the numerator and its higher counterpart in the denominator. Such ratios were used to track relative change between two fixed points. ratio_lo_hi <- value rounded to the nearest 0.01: 0.84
